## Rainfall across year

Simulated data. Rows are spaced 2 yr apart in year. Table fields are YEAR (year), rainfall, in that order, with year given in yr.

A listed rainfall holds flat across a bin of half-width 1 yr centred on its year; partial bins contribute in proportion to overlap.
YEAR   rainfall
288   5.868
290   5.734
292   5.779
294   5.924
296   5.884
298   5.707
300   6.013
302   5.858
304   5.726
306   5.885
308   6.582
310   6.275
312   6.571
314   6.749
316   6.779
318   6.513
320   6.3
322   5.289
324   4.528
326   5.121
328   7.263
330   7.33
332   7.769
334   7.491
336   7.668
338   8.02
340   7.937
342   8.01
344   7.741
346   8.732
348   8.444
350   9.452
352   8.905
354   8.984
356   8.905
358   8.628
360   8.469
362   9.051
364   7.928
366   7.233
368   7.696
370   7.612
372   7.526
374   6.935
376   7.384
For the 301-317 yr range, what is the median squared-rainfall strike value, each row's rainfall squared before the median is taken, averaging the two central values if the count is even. 41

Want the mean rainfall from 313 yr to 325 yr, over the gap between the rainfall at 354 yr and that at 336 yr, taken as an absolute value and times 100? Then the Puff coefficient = 458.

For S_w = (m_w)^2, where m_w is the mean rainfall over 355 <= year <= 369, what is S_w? 68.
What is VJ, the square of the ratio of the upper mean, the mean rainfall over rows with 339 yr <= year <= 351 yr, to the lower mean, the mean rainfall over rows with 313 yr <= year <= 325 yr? 1.94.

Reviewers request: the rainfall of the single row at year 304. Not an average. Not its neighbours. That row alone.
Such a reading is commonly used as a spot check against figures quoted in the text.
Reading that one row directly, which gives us 5.726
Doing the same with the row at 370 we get 7.612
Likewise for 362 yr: 9.051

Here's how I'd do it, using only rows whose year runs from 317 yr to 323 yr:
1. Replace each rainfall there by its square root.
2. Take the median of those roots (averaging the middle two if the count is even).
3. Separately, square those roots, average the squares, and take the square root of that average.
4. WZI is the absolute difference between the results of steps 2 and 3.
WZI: 0.054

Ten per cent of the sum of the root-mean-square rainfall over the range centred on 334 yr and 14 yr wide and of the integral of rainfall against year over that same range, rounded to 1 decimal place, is 11.5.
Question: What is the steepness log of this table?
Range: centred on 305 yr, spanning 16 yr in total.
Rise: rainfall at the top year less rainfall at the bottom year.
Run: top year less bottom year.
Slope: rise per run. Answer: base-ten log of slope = -1.21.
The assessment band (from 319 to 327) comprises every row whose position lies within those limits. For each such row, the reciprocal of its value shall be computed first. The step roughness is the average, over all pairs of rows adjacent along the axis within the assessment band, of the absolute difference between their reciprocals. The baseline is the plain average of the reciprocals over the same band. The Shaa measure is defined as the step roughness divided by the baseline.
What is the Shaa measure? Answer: 0.15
